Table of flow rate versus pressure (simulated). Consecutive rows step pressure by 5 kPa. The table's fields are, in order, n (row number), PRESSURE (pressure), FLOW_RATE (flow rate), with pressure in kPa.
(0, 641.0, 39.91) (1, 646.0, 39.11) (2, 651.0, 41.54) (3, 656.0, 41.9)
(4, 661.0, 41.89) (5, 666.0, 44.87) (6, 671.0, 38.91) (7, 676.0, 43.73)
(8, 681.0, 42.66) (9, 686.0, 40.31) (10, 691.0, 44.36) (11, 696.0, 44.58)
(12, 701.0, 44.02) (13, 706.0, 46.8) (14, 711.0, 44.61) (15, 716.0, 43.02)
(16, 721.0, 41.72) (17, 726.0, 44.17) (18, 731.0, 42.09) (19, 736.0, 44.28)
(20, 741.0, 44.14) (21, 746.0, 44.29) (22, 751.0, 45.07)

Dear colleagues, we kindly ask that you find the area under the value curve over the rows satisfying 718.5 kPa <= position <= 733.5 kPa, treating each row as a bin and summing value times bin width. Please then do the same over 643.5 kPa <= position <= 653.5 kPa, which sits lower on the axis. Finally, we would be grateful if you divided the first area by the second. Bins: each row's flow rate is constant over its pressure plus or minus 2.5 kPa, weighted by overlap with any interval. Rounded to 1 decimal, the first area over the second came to 1.6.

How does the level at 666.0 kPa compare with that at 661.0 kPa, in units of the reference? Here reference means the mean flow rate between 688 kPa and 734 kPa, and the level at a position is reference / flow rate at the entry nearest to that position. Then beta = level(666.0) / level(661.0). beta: 0.93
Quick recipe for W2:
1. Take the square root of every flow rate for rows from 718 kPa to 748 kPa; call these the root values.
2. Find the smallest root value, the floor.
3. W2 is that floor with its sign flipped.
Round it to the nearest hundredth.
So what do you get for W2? -6.46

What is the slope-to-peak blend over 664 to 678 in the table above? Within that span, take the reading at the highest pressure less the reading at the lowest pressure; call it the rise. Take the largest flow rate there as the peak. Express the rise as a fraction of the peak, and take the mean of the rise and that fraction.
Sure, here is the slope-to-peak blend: -0.6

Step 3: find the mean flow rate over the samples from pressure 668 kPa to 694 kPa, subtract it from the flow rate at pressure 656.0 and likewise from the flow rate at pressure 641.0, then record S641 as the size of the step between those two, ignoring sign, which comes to 2.0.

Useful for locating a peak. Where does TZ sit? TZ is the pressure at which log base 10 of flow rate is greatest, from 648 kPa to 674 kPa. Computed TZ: 666.0 kPa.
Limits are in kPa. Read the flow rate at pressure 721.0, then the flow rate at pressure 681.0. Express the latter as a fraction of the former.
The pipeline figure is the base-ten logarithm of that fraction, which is 0.010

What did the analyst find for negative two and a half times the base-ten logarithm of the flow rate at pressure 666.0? -4.13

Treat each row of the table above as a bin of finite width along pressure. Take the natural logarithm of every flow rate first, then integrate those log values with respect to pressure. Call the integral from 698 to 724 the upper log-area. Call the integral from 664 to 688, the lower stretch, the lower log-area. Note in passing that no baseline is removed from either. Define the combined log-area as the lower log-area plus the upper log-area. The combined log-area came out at 188.1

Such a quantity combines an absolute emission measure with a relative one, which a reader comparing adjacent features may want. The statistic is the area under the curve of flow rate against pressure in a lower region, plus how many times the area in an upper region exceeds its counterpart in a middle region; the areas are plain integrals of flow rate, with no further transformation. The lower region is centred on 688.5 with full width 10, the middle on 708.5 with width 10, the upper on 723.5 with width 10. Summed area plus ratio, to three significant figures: 424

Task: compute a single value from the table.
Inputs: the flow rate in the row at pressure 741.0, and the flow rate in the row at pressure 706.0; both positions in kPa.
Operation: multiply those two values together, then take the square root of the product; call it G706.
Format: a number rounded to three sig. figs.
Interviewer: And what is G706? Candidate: 45.5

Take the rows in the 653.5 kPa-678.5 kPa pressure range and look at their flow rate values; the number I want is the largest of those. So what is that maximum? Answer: 44.87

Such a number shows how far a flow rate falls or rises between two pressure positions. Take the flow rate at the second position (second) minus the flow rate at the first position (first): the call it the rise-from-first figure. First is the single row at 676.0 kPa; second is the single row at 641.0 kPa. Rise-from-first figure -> -3.8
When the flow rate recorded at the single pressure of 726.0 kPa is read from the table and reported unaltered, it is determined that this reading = 44.17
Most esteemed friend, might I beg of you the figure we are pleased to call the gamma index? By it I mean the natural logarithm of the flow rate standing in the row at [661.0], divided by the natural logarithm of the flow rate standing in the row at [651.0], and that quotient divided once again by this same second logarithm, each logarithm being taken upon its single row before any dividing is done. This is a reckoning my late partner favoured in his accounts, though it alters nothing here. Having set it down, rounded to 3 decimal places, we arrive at 0.269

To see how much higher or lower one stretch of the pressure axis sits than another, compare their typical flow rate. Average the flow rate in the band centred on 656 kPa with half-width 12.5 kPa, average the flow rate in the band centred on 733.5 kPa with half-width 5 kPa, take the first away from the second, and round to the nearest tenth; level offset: 1.3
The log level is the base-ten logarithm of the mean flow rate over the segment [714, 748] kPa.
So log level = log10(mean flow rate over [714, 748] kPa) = 1.64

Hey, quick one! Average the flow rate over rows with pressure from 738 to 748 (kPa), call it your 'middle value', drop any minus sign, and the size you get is 44.2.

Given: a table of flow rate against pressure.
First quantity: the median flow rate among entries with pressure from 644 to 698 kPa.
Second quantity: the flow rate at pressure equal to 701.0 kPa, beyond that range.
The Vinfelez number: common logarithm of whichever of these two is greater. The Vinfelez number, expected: 1.644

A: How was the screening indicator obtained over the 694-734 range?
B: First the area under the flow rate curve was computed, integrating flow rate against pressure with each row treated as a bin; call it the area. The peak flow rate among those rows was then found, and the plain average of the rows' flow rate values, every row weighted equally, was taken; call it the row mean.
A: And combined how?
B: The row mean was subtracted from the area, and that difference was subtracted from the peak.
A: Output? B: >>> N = -1664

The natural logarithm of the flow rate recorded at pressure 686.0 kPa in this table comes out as 3.70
